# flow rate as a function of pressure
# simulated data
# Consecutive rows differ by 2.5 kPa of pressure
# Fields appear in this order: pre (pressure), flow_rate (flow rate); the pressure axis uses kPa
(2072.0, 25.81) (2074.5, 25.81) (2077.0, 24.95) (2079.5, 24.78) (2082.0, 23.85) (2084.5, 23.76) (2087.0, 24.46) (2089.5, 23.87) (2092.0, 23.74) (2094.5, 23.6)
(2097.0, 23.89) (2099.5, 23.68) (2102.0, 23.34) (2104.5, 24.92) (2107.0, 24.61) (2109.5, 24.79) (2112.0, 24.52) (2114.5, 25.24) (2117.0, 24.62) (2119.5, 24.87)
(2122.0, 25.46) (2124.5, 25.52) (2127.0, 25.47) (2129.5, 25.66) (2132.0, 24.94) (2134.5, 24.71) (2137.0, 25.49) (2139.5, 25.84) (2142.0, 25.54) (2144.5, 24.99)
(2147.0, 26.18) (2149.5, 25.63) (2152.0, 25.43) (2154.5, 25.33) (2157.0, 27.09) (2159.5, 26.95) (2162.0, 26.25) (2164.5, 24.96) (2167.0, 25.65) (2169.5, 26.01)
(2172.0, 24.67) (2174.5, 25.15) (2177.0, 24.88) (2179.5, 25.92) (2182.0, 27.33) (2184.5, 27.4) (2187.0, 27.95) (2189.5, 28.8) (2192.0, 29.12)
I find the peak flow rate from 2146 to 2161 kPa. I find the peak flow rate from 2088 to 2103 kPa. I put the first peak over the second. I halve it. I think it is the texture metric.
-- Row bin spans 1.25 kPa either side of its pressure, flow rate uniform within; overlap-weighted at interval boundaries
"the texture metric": 0.57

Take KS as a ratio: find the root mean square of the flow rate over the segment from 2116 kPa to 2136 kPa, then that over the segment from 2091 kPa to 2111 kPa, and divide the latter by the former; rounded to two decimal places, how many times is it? 0.96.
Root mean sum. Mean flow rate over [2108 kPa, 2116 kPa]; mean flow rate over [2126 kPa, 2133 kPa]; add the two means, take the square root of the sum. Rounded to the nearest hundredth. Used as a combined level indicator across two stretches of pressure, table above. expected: 7.09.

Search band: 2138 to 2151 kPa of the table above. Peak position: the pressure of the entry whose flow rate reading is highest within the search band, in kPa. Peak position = 2147.0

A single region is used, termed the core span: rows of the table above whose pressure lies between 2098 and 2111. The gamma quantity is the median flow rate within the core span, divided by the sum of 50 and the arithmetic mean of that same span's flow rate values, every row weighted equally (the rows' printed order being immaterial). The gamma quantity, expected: 0.3314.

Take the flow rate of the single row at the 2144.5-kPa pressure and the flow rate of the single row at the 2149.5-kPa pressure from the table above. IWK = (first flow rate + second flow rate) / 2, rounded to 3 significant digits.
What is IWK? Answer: 25.3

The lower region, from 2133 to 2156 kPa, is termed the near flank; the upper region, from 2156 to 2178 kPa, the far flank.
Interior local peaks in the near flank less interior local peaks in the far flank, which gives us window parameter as 0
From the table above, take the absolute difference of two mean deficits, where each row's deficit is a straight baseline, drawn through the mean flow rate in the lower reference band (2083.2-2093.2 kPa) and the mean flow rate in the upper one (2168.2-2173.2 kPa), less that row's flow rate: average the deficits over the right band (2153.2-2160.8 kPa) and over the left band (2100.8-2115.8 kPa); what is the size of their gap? 1.1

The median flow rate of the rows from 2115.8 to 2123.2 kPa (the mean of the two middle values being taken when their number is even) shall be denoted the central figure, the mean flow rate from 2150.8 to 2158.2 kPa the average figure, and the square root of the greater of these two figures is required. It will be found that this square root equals 5.09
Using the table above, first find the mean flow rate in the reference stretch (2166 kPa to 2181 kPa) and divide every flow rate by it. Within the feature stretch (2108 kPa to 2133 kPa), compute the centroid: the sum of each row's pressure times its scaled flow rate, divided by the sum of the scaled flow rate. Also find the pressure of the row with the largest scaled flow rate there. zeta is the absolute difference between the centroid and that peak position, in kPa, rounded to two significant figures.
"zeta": 8.7 kPa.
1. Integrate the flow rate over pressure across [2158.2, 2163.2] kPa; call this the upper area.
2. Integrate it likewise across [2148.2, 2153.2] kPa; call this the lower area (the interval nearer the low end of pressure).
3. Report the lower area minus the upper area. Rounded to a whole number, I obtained -5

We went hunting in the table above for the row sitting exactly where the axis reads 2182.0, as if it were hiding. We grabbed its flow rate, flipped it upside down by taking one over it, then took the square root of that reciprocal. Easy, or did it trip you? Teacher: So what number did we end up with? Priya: 0.191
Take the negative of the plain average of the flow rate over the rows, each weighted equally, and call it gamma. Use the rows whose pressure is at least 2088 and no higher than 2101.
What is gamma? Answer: -23.8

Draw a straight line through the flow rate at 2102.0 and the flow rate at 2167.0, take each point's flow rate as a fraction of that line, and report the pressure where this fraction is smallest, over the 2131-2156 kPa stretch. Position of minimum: 2154.5 kPa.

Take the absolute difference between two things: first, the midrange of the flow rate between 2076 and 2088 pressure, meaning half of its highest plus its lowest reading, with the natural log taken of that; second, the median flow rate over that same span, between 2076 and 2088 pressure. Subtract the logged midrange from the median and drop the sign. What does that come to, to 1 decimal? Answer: 21.3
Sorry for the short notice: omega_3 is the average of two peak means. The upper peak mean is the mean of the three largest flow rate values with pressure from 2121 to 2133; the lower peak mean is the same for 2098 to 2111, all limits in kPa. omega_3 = 25.2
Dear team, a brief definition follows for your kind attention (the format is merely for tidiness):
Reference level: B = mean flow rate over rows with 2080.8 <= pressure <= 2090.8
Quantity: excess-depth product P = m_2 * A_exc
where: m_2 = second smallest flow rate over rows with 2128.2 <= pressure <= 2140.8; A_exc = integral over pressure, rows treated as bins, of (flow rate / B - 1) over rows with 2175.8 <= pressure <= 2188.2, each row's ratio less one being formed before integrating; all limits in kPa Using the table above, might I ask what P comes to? 35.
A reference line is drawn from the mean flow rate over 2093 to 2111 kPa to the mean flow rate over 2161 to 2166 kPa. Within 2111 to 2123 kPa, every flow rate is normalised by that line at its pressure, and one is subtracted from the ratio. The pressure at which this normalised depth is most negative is 2117.0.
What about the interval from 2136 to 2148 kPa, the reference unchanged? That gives 2144.5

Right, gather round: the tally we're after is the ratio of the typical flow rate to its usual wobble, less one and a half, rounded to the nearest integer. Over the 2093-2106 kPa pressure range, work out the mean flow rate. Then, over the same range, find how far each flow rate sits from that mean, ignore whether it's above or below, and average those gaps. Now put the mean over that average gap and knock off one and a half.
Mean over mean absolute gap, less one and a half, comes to 56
